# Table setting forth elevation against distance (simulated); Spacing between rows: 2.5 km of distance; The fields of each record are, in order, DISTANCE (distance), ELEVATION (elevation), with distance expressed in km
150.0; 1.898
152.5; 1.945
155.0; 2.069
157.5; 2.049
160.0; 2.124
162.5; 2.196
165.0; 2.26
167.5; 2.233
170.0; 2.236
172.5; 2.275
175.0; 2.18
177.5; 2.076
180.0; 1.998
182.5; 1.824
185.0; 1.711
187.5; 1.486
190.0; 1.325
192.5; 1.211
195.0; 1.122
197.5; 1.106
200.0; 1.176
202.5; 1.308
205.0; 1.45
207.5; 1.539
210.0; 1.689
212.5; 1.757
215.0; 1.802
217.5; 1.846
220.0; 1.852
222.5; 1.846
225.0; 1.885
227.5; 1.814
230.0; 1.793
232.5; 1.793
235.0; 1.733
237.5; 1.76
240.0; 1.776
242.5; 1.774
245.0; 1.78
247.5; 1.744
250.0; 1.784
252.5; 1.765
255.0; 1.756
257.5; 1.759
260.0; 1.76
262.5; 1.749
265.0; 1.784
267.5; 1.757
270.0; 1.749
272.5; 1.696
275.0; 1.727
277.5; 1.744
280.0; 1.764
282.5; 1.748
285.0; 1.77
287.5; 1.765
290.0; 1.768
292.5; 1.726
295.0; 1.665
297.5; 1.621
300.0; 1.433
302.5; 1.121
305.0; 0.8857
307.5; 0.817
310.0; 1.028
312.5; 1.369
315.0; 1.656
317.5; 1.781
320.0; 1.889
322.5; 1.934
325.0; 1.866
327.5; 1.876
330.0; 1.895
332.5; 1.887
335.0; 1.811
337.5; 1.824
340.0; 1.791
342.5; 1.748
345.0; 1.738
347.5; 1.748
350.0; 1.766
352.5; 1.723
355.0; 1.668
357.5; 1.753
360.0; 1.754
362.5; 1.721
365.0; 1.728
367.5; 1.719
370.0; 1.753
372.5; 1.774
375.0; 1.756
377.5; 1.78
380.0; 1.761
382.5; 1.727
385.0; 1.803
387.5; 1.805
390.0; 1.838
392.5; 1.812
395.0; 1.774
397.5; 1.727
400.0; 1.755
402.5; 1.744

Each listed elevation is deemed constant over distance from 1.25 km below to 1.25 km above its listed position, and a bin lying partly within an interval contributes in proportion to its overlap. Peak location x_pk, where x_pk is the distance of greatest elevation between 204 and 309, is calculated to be 225.0 km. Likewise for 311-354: 322.5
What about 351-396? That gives 390.0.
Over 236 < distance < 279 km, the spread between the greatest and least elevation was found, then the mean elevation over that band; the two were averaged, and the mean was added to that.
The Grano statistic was 2.68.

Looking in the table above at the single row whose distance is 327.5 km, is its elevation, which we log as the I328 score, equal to 1.876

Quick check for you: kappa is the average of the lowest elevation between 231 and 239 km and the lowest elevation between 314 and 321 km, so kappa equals 1.69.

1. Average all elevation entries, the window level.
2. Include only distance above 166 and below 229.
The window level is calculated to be 1.71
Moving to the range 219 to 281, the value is 1.77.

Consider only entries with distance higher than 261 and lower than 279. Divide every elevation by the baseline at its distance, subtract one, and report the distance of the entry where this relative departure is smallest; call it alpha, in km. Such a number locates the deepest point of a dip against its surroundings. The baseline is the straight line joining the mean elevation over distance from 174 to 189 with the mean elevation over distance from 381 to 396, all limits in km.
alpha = 272.5 km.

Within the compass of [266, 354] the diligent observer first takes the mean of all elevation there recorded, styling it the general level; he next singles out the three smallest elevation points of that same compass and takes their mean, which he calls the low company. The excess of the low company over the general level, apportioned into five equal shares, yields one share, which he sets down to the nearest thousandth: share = -0.150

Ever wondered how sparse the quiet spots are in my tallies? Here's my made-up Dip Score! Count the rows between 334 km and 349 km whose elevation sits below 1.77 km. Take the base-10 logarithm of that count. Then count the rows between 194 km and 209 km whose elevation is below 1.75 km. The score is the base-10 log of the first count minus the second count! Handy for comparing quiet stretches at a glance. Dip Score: -5.5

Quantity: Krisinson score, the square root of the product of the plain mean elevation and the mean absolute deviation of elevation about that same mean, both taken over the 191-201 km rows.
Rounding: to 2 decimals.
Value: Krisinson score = 0.21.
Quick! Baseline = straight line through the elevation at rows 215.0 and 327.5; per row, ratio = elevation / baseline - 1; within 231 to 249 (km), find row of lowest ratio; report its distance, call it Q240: 235.0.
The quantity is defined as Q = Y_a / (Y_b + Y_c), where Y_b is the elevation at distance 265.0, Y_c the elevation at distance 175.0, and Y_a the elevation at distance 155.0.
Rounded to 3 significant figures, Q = 0.522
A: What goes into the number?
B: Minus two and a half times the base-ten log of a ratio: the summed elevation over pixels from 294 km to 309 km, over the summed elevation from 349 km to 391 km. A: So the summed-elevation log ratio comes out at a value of 1.5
